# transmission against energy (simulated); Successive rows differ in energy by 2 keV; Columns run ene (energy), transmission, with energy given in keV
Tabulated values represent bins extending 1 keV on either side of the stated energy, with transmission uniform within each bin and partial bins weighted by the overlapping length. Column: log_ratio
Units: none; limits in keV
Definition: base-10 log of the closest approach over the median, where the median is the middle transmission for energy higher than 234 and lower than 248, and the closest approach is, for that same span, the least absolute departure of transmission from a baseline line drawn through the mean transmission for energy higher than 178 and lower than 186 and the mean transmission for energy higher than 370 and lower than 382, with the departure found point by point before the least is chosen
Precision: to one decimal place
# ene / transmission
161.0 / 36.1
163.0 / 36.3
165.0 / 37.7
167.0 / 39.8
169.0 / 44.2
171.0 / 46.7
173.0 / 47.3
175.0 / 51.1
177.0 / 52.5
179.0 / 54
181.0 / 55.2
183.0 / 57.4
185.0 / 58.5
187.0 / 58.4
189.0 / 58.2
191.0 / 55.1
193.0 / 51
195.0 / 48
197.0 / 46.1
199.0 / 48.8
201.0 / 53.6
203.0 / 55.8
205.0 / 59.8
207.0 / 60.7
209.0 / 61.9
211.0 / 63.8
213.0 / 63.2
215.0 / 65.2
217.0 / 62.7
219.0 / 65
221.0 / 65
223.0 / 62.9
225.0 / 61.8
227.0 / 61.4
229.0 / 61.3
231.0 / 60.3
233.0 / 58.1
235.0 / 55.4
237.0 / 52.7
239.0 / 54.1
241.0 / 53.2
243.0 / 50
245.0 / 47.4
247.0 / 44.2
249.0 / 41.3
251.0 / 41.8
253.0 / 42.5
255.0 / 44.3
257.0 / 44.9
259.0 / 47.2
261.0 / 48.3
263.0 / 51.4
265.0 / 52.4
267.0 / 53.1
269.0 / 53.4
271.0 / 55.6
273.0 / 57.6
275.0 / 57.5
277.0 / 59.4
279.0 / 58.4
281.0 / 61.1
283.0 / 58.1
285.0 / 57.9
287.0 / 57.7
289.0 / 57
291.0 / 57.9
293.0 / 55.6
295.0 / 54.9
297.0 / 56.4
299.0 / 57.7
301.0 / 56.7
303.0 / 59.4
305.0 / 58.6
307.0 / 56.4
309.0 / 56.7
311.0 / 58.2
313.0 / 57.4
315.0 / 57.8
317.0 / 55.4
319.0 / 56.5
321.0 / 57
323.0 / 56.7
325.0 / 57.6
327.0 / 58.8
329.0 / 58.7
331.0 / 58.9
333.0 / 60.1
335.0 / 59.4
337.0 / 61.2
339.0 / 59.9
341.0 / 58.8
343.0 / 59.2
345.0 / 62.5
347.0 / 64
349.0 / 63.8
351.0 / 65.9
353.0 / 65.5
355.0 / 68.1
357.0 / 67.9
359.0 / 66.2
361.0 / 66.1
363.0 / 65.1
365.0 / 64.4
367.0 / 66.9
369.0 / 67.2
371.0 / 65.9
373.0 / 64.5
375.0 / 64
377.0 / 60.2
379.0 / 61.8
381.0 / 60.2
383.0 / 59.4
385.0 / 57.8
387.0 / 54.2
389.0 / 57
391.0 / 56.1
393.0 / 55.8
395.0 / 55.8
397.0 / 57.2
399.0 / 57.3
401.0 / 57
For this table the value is -1.3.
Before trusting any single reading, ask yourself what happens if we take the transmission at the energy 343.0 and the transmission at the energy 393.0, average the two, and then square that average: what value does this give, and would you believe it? 3306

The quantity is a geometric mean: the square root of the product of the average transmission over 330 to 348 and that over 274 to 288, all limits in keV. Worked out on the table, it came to 60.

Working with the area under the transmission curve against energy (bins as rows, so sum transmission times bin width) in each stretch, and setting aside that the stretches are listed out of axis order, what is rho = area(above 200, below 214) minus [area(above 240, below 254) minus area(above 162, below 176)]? 803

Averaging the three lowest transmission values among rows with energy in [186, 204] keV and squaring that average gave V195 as 2269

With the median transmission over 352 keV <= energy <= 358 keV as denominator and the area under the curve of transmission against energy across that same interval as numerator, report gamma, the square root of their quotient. 2.44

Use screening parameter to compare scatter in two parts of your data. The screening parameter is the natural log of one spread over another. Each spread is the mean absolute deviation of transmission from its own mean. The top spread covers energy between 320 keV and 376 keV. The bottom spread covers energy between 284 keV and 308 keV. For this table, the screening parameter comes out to 1.17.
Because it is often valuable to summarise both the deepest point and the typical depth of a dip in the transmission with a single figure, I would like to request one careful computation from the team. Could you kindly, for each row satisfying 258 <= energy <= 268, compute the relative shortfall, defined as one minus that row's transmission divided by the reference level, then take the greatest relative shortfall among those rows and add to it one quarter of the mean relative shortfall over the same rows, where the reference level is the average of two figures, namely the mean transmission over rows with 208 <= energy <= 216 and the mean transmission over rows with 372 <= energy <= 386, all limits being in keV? 0.29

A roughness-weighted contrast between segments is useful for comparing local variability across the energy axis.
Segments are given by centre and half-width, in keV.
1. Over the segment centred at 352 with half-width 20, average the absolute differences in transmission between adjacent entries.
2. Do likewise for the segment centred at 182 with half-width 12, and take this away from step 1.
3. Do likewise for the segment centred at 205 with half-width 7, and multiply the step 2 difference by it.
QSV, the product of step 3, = -1.3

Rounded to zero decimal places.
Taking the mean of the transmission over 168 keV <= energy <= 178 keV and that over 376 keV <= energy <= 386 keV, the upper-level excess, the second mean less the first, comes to 12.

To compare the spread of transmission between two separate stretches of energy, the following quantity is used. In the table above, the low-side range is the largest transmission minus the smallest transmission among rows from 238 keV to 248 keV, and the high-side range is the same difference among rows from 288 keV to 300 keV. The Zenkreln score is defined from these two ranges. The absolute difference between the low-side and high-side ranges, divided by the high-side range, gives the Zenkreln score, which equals 2.3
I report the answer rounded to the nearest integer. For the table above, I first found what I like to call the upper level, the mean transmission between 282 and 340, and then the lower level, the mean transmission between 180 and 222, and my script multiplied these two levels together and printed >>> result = 3337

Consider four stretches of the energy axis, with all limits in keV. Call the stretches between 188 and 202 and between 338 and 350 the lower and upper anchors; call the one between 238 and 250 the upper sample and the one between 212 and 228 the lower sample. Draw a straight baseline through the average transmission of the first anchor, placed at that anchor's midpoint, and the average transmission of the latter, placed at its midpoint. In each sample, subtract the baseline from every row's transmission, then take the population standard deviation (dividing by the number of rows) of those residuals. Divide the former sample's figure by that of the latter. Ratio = 3.03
